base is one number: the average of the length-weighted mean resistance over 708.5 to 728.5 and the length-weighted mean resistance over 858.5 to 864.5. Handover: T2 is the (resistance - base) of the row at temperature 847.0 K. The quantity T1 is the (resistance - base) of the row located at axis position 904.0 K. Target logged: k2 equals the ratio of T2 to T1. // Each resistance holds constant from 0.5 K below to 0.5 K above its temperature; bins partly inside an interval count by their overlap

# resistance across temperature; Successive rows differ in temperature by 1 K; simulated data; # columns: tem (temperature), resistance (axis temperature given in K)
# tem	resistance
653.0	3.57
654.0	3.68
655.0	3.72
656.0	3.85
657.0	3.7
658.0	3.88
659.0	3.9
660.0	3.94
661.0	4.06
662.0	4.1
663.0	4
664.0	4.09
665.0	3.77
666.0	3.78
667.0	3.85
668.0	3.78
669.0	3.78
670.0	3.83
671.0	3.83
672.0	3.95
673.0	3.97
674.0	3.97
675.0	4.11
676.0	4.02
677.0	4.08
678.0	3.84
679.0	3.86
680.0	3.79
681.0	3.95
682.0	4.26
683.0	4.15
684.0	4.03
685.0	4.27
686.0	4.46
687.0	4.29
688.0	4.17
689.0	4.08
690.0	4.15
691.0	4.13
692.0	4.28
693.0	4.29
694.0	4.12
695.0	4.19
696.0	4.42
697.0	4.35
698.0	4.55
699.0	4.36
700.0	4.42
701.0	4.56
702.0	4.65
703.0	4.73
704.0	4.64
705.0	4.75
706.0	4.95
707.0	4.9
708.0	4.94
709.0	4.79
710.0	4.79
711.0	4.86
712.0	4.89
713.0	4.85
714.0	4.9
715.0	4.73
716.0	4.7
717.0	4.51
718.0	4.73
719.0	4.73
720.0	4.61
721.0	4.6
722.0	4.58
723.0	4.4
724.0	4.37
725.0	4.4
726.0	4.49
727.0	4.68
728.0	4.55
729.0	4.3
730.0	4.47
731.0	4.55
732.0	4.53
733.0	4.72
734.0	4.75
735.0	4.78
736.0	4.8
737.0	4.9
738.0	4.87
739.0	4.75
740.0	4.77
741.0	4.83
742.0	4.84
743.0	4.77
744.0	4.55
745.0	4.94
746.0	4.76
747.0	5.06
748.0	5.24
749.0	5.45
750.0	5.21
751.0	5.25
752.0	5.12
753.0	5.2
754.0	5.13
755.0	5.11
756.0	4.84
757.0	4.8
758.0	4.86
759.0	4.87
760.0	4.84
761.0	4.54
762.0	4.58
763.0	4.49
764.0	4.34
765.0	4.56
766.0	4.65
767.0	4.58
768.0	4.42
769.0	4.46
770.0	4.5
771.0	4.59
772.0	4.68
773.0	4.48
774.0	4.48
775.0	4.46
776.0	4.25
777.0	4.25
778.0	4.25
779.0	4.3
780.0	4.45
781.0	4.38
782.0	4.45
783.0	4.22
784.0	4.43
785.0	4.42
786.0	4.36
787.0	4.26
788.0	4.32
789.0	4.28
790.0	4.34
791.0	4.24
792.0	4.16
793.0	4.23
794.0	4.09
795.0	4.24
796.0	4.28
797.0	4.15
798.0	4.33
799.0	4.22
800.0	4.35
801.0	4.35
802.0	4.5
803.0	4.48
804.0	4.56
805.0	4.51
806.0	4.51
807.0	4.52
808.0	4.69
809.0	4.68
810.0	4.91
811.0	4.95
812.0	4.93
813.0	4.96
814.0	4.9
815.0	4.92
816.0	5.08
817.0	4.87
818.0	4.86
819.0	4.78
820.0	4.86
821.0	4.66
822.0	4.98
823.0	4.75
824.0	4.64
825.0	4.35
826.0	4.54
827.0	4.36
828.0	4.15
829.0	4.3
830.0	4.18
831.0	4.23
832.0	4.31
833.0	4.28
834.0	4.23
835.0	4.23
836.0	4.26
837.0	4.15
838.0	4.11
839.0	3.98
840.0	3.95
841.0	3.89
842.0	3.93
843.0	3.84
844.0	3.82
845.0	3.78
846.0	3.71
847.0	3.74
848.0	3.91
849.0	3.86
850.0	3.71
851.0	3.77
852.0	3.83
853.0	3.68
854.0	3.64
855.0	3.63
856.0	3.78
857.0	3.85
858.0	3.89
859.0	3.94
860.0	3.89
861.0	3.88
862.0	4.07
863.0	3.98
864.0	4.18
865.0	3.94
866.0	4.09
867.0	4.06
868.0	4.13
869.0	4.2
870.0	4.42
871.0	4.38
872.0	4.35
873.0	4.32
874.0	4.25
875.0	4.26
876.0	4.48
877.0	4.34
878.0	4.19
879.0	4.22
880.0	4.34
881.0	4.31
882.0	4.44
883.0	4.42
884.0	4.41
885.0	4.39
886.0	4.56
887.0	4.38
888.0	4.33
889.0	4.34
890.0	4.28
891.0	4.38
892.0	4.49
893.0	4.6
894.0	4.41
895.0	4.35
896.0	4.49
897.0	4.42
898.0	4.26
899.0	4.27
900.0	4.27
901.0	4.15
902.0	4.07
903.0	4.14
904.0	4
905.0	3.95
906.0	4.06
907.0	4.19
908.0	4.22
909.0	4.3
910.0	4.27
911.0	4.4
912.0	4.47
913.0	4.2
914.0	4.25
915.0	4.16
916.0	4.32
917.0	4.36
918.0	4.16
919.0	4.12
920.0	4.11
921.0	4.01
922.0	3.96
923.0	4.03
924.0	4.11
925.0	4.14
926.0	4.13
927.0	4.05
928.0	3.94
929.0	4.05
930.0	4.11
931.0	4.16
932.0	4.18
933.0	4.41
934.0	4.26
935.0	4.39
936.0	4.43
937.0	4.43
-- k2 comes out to 1.8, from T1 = -0.32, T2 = -0.6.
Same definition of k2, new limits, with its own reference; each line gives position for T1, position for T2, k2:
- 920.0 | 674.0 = 1.7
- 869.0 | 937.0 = -0.9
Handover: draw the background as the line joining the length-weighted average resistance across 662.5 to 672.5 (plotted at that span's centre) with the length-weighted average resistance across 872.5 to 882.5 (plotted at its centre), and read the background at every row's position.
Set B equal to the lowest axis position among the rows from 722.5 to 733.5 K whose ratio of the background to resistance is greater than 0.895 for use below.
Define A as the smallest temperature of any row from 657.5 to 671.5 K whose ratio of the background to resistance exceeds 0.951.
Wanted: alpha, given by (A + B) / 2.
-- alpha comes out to 690.5 K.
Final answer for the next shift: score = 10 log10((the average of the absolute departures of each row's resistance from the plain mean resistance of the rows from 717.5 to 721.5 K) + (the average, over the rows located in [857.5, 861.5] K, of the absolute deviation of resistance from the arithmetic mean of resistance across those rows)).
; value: -10.8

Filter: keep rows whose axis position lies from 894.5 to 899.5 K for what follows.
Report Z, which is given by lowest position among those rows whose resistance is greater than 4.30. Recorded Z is 895.0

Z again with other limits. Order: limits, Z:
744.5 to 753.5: 745.0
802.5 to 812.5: 803.0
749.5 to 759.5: 750.0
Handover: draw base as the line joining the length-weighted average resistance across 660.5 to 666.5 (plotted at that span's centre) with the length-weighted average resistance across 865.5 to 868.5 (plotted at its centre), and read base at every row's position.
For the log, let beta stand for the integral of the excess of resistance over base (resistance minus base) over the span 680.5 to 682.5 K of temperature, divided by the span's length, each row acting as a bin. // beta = 0.13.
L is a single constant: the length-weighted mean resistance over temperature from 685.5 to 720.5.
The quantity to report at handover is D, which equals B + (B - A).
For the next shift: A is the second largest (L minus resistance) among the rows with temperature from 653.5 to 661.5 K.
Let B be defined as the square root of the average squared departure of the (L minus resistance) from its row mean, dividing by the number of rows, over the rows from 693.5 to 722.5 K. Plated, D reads -0.43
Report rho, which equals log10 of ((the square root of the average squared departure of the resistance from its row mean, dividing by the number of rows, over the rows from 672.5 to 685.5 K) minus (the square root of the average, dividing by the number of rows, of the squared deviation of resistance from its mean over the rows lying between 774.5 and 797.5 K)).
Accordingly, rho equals -1.4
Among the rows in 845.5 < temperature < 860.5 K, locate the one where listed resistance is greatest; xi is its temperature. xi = 859.0 K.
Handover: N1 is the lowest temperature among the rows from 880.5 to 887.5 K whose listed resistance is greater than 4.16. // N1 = 881.0 K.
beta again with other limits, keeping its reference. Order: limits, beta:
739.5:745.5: 0.77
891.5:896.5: 0.36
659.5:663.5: 0.06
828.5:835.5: 0.18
